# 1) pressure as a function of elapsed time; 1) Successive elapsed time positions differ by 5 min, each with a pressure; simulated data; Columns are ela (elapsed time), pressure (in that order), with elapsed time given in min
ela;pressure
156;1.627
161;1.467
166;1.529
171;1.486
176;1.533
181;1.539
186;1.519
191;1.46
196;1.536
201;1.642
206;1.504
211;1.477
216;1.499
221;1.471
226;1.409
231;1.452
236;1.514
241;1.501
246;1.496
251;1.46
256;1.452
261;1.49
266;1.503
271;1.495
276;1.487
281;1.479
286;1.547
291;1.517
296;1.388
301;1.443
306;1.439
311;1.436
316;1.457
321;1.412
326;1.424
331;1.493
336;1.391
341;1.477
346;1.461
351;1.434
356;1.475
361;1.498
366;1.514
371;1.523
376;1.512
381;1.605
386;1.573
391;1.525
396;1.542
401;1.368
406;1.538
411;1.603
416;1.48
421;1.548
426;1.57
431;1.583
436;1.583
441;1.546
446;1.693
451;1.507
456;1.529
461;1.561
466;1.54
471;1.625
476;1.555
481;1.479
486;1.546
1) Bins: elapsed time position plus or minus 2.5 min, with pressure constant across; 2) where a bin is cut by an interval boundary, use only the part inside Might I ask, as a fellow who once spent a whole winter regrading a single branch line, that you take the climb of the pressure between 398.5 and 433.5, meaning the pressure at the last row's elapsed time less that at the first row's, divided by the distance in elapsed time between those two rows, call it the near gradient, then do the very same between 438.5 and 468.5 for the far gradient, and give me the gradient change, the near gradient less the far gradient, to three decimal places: 0.007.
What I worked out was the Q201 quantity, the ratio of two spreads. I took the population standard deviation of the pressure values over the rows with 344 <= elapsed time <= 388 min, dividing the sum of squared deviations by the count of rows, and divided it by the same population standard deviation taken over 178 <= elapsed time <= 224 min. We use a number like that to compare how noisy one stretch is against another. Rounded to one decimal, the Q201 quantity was 1.0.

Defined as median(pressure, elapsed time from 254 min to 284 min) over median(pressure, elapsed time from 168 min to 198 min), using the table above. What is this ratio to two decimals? 0.98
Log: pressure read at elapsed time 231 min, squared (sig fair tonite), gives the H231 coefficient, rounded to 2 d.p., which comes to 2.11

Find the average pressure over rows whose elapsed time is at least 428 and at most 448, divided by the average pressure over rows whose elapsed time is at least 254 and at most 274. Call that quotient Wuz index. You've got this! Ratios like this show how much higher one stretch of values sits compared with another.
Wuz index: 1.08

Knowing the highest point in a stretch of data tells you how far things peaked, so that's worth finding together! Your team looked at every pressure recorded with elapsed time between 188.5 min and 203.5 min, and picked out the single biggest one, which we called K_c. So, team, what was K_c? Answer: 1.642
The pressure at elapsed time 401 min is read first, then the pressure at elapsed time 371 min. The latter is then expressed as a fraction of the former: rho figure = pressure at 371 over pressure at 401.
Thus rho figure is 1.11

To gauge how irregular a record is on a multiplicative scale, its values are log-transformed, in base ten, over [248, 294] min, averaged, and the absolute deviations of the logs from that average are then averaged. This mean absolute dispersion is 0.0060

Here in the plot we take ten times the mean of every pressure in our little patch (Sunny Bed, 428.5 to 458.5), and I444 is 15.7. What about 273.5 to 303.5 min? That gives 14.8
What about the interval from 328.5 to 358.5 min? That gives 14.6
